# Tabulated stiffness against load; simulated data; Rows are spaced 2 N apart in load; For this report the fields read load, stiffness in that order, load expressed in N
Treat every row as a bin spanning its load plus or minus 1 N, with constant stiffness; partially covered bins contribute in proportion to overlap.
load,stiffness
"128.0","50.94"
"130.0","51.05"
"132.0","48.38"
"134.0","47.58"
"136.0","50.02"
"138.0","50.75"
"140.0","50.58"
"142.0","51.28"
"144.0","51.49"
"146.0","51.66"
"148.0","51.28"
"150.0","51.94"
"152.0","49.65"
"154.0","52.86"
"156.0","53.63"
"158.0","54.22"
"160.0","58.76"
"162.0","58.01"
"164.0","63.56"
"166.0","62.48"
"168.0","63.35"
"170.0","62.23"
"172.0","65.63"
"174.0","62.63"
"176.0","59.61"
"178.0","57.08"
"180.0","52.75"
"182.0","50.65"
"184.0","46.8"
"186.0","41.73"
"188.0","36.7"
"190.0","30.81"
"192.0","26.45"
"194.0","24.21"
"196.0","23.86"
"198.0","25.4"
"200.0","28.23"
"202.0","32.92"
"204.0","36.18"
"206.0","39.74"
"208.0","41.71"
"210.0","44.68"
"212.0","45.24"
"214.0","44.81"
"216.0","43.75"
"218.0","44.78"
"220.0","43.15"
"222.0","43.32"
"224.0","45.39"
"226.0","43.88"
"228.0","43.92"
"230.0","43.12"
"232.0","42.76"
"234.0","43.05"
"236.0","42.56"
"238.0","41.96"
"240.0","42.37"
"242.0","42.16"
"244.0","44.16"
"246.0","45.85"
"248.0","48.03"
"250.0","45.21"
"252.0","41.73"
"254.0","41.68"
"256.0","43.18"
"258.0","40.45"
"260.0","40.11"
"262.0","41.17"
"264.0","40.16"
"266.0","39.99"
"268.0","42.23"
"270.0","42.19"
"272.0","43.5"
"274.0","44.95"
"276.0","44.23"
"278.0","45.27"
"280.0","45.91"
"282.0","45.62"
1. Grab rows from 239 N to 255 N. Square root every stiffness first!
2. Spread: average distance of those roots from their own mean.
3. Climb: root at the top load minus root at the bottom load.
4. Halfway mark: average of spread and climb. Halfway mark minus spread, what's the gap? -0.1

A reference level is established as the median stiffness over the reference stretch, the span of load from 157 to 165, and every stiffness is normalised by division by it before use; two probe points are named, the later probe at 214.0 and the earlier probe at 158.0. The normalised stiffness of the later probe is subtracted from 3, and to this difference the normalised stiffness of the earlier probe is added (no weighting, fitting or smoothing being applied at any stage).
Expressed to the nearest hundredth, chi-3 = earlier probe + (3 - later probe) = 3.16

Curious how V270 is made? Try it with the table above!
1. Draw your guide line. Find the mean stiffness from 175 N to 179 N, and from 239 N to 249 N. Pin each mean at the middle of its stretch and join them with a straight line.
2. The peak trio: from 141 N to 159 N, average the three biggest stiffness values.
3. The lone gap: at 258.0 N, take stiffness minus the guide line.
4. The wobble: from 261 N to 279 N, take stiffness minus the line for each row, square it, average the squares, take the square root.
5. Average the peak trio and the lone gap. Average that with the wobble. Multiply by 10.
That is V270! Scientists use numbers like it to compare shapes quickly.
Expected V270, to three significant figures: 154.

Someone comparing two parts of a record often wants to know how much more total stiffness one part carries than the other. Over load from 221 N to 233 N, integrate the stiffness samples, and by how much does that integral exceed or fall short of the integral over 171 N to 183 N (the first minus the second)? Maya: -172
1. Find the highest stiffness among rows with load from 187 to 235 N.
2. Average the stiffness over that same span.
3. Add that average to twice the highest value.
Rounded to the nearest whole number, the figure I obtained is 129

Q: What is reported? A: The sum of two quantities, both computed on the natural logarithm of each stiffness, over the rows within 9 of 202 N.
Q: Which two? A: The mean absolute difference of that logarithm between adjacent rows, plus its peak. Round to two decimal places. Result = 3.88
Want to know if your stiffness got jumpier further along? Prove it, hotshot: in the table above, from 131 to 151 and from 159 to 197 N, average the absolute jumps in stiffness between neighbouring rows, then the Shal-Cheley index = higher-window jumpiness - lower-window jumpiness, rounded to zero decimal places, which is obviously 2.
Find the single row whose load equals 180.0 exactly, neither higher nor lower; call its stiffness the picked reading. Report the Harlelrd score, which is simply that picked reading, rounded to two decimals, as 52.75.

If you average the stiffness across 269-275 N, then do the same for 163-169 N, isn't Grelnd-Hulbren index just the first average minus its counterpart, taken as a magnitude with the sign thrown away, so 20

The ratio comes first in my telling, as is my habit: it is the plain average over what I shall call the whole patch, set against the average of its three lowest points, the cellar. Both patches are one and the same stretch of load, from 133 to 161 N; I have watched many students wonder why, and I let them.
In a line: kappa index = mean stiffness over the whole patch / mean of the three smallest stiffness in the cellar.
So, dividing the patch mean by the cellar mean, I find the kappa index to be 1.1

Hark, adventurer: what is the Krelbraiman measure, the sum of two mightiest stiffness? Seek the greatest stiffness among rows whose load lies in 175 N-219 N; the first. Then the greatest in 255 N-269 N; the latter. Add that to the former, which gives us 103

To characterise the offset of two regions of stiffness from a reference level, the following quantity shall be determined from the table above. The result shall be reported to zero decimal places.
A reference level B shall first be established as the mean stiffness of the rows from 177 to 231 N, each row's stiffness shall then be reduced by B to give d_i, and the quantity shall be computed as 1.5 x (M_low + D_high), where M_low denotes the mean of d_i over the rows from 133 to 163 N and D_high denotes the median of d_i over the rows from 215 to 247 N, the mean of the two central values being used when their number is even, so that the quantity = 23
